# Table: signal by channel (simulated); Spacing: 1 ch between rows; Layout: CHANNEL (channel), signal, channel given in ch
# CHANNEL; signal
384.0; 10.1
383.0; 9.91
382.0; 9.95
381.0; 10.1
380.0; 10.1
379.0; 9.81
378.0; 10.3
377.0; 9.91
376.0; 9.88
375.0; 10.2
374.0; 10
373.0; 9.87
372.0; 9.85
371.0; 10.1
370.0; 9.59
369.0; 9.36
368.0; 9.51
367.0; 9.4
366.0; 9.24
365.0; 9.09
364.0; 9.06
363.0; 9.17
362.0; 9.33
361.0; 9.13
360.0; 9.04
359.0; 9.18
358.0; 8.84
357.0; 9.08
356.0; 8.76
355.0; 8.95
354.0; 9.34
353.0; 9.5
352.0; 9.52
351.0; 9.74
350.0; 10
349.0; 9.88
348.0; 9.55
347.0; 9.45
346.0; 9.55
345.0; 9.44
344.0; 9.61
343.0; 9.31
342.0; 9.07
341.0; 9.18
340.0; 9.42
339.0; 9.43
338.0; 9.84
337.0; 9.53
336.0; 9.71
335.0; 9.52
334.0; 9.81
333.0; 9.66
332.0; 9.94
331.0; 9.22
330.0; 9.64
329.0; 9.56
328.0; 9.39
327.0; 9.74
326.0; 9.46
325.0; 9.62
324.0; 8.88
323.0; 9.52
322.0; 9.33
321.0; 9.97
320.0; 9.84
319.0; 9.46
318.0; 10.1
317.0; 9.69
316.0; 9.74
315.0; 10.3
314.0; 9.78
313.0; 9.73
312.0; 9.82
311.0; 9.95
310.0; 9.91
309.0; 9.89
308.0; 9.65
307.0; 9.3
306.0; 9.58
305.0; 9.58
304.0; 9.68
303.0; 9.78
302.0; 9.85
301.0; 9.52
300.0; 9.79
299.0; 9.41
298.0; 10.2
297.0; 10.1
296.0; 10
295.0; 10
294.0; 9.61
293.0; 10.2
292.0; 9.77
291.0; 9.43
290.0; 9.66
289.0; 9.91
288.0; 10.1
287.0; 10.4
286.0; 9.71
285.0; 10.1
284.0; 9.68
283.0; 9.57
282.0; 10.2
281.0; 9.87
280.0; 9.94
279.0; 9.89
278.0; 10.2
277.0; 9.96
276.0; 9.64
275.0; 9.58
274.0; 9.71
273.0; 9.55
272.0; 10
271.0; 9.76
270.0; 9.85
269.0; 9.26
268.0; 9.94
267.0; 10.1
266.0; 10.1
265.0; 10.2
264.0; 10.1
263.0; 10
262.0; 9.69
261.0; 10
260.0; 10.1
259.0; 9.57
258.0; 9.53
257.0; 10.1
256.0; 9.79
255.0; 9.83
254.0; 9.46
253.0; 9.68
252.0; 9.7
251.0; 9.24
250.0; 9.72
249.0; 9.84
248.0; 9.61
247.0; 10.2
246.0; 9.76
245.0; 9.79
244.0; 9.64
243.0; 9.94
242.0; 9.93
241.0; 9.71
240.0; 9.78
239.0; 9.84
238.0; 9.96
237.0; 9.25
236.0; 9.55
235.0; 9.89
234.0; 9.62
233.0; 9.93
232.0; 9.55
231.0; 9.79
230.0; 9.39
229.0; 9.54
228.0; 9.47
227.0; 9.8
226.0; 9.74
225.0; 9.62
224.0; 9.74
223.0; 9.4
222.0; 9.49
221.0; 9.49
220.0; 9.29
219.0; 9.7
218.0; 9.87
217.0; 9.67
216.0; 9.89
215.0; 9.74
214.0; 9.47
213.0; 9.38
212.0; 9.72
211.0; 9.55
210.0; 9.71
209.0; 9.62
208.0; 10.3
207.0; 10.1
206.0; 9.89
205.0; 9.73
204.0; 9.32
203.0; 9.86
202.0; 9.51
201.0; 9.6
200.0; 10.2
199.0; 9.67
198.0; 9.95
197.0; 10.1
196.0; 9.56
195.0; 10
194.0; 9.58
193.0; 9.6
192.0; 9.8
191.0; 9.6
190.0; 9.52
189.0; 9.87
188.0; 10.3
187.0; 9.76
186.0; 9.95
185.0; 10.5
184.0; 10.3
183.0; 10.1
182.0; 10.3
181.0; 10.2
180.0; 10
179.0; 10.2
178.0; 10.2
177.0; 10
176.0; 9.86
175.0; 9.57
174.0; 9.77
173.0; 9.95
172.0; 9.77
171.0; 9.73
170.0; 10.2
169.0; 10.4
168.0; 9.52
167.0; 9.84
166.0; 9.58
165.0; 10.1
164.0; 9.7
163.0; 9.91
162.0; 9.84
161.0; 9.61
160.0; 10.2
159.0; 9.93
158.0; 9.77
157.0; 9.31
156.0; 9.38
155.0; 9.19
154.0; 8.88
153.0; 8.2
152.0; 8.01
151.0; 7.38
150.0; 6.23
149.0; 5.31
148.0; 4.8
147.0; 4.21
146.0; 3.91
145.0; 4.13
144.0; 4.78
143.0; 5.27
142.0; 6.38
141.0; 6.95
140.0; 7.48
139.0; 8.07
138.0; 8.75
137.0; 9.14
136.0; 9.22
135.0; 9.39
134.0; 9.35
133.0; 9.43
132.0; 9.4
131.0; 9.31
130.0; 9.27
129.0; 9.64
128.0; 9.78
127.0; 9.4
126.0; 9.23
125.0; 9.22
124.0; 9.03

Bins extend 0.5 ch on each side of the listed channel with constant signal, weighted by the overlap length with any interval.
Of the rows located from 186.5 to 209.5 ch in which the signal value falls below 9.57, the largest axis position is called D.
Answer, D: 204.0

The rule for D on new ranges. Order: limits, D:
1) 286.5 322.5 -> 322.0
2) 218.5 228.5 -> 228.0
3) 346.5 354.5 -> 354.0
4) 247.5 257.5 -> 254.0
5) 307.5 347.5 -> 347.0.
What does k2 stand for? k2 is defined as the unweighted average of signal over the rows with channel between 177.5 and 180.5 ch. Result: 10.1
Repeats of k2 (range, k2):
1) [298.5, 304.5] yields 9.7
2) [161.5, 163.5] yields 9.9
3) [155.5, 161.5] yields 9.7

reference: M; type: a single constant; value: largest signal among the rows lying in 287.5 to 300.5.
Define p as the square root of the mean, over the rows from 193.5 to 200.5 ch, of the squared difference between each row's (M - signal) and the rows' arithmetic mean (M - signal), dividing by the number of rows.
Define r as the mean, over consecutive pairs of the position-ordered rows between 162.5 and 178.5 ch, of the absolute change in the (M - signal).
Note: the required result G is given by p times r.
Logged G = 0.072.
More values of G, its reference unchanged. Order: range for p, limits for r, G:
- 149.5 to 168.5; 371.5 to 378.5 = 0.183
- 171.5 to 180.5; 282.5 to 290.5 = 0.065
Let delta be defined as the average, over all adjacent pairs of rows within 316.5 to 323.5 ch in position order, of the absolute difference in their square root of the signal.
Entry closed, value 0.064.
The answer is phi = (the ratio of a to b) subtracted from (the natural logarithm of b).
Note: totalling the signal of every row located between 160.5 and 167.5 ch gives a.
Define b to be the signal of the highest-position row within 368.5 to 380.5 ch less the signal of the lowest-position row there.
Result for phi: -93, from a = 69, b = 0.74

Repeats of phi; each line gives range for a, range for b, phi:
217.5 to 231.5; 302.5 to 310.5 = -1035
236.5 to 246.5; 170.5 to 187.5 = -3257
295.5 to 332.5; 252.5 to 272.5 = -1123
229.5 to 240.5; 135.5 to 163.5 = -155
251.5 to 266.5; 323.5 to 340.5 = -274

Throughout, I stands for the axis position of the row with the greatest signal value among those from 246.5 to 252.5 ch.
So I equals 247.0 ch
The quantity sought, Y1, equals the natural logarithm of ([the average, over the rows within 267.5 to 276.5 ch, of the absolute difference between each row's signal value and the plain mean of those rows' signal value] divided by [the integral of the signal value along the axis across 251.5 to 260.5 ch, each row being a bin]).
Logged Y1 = -6.25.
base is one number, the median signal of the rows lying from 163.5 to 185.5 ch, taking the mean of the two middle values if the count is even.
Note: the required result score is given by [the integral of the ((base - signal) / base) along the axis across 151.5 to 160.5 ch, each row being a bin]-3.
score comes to -2.29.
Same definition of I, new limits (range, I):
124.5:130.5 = 128.0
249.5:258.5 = 257.0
